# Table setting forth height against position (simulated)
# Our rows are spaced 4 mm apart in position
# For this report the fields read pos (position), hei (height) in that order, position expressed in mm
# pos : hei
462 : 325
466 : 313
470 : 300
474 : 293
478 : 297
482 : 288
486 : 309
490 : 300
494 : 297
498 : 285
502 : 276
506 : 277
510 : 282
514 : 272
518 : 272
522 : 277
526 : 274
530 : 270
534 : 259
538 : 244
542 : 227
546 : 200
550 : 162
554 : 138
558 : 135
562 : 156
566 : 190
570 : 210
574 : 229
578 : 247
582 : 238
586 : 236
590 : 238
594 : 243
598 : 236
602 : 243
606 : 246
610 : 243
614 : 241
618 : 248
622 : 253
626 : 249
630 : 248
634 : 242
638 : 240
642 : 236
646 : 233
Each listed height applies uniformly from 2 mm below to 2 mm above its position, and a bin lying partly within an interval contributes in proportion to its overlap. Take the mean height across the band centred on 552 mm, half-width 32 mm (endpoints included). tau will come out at 216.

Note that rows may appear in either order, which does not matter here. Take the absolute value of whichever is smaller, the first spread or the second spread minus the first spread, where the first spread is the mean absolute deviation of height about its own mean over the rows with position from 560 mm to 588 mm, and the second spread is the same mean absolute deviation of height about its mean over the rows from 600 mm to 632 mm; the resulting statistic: 22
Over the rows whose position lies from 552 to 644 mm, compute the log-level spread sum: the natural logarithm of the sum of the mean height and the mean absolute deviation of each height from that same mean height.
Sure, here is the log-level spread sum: 5.53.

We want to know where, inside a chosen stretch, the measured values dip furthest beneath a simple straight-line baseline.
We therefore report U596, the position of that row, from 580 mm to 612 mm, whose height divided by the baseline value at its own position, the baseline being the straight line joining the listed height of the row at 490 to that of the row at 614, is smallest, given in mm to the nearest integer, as 586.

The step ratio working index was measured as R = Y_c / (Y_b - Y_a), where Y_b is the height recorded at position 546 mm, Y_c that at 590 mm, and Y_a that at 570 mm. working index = -24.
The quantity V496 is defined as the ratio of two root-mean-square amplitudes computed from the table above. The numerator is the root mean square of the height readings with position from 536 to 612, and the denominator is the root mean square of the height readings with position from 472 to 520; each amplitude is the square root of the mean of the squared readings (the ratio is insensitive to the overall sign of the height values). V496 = 0.75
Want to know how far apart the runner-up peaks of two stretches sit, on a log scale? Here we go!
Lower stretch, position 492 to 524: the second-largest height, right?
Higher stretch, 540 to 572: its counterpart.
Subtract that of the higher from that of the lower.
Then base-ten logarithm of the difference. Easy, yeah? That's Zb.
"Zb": 1.88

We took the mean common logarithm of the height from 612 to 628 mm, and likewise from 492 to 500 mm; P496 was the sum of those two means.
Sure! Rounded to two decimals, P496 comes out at 4.86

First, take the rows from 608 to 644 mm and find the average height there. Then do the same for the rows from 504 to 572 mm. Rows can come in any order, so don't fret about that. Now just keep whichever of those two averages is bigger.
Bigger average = 244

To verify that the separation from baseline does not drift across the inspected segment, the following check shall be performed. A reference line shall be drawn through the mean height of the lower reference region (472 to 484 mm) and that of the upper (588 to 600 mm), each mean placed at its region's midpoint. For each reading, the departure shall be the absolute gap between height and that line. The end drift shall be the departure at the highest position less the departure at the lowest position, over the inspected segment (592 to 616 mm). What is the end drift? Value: 7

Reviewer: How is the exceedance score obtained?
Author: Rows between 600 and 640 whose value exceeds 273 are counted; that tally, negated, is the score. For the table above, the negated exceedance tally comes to 0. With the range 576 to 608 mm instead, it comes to 0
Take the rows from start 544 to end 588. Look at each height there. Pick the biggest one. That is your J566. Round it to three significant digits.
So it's 247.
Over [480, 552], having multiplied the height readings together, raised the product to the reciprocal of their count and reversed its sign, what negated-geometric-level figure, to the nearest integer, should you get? -262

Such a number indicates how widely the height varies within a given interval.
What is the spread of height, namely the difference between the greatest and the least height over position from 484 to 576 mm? 174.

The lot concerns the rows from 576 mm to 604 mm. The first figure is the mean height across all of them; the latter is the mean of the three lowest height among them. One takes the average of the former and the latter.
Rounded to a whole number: 238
